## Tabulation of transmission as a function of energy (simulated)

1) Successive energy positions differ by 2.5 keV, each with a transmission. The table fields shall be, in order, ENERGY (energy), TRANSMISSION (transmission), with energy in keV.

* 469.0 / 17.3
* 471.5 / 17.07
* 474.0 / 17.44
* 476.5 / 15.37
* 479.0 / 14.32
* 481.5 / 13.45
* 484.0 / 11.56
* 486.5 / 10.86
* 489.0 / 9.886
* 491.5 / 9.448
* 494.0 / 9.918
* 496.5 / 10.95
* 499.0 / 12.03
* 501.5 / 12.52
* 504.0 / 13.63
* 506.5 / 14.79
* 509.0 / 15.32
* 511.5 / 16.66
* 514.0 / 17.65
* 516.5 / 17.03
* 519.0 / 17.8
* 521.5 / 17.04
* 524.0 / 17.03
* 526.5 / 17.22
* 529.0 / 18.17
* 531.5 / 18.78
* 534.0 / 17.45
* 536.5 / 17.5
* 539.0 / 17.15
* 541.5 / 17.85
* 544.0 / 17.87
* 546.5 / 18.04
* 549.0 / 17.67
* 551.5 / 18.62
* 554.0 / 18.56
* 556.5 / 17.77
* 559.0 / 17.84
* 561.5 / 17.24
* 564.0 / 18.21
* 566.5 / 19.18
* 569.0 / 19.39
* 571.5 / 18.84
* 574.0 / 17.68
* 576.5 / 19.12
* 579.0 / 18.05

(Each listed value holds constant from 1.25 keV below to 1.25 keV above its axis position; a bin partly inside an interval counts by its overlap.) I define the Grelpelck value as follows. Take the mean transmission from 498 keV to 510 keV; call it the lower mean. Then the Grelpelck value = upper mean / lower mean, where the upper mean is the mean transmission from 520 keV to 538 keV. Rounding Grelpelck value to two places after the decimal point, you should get 1.29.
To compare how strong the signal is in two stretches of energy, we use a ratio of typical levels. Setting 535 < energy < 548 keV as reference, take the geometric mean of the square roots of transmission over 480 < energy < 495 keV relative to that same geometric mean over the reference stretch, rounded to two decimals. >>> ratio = 0.78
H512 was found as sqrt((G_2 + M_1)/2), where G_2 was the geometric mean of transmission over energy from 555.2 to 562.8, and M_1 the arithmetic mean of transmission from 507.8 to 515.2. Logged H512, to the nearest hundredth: 4.13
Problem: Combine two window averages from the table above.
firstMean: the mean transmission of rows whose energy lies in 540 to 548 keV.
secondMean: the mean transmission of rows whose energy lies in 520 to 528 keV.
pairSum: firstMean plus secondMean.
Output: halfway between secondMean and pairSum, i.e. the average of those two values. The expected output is 26.1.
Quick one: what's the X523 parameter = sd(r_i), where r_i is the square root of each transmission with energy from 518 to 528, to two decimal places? 0.04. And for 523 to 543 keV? 0.07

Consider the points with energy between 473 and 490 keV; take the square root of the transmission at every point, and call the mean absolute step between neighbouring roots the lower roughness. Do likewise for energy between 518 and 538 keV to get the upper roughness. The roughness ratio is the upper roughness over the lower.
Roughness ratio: 0.38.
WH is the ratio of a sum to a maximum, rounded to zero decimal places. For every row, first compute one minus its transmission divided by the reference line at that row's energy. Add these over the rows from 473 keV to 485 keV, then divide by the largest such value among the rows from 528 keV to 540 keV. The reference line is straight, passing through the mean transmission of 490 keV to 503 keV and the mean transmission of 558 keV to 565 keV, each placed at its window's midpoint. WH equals 26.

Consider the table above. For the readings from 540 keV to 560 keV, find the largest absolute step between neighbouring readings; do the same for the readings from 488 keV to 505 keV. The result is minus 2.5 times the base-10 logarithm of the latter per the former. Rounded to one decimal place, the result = -0.2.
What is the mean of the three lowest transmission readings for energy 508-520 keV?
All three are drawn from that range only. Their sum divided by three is 16.3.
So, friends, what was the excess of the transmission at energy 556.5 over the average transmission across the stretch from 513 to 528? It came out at 0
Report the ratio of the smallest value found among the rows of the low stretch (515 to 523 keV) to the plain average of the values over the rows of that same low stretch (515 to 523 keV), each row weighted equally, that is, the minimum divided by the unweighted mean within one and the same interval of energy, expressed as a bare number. 0.985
